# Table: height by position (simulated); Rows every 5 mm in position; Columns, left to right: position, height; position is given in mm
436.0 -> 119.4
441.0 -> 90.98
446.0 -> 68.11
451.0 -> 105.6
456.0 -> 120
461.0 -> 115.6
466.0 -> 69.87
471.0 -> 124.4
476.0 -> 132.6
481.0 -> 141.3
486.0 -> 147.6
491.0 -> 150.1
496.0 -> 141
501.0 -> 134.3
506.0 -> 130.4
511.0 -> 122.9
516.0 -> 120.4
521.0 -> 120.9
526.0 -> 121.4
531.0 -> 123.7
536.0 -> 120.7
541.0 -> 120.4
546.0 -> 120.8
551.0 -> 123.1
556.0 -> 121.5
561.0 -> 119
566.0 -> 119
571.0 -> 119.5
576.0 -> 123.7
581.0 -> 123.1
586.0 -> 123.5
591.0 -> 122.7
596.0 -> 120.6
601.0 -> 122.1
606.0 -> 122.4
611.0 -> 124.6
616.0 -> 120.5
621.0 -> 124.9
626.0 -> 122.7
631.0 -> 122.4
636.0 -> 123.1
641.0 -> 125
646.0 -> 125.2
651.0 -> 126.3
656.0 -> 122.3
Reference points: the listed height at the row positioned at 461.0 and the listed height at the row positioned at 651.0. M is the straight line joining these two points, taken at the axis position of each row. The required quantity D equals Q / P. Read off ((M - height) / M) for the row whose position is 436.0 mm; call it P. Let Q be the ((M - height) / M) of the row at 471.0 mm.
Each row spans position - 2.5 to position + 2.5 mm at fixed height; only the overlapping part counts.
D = 1.6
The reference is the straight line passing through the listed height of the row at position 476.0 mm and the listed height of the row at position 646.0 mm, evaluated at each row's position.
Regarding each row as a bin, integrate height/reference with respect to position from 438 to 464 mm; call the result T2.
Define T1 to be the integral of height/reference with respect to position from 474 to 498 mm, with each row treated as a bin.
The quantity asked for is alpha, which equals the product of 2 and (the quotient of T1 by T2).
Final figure 2.7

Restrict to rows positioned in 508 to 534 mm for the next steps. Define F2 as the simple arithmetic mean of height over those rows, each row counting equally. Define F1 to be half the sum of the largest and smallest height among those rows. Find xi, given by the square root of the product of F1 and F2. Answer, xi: 122.0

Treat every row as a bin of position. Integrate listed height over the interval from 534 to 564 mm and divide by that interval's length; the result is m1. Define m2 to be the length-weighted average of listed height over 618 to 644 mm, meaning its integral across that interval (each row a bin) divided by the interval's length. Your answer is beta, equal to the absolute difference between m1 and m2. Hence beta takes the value 3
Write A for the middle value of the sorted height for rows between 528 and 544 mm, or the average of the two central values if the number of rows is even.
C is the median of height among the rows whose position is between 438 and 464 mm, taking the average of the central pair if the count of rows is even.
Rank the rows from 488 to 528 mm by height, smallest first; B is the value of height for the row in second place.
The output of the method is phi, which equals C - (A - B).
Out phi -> 106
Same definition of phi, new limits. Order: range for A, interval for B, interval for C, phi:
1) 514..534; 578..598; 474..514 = 139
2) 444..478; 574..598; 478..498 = 152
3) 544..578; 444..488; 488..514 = 83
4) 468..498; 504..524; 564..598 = 102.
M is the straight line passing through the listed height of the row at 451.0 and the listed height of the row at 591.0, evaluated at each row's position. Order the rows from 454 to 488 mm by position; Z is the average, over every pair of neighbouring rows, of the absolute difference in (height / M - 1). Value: 0.20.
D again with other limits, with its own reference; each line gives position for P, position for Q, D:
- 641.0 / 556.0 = -0.8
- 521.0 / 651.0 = 0.0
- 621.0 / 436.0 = 19.6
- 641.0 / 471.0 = -12.1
